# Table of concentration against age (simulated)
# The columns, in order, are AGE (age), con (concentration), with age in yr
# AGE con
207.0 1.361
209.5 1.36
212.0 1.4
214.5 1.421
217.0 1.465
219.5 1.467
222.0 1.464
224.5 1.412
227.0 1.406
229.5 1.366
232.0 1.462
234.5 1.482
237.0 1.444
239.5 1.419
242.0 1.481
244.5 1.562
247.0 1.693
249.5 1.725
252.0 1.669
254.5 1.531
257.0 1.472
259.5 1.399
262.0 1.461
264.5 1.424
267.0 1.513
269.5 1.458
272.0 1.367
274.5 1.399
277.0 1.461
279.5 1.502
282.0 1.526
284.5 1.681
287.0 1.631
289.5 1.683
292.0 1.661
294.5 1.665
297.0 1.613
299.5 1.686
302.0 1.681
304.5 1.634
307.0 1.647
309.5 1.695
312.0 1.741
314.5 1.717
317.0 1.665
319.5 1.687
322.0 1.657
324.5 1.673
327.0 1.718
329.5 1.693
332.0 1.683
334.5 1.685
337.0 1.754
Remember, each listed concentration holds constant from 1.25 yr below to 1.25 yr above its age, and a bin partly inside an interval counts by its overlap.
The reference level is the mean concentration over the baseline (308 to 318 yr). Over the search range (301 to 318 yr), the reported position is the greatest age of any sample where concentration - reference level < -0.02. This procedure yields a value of 317.0 yr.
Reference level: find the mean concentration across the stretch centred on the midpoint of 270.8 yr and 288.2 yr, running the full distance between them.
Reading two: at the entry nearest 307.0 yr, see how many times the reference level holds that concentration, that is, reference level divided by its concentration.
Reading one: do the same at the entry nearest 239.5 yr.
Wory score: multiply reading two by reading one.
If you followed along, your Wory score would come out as 0.98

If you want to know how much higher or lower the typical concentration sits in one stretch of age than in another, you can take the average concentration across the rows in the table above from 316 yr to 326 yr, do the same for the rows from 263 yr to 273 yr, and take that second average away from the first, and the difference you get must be 0.23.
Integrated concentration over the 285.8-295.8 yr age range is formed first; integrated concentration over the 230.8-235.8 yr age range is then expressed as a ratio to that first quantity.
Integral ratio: 0.44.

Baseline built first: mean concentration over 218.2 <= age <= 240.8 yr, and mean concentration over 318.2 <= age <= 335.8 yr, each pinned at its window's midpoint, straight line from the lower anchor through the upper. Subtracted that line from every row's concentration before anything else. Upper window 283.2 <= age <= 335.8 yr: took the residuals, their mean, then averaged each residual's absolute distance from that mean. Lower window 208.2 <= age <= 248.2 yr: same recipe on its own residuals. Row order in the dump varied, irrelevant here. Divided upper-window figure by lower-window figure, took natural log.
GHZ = -0.25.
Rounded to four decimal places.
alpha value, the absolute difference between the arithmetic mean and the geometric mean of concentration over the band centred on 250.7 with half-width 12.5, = 0.0039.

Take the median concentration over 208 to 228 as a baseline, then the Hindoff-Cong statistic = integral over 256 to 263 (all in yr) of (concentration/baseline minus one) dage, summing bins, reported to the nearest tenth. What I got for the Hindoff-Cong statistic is 0.1 yr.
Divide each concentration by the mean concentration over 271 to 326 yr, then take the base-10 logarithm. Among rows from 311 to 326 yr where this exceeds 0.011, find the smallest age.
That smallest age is 312.0 yr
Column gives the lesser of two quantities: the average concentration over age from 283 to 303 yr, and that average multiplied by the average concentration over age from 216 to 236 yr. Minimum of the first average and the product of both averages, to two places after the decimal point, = 1.66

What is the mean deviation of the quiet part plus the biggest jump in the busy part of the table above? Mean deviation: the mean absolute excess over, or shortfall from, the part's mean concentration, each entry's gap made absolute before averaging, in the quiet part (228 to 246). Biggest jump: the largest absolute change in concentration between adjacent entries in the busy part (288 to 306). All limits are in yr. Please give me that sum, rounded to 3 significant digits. 0.116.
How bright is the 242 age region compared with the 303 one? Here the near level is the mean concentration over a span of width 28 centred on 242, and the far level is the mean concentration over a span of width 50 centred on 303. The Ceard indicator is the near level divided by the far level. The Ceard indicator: 0.923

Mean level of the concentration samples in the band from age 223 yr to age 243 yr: 1.43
